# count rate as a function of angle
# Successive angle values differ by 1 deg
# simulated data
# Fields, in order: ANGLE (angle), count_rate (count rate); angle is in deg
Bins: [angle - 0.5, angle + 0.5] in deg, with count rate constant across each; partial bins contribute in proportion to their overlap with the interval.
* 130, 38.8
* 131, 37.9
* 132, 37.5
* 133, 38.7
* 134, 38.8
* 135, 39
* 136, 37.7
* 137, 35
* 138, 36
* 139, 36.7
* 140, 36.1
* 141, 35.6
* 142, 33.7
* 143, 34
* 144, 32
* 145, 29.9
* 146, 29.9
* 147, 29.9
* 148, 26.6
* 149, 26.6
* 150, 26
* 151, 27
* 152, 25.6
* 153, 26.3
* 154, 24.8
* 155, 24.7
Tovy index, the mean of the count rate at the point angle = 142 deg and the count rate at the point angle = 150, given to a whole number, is 30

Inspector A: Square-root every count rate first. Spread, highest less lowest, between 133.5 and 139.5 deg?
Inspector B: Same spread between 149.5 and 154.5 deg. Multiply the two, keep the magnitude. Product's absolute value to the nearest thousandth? 0.071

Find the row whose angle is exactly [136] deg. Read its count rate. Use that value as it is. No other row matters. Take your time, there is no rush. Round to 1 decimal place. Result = 37.7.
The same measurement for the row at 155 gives 24.7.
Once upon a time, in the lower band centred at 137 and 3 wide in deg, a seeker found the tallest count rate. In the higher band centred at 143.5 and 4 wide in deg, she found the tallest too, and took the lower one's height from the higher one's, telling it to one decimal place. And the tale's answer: -3.7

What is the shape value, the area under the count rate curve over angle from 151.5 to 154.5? 77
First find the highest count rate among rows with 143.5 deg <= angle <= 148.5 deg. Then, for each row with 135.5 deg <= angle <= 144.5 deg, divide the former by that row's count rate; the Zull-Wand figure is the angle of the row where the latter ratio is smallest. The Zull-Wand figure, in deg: 136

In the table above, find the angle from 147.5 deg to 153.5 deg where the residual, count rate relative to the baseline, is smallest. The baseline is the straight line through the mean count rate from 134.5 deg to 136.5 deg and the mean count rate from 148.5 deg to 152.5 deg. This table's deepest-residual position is 148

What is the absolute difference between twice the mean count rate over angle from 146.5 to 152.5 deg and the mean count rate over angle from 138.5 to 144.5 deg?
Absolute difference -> 19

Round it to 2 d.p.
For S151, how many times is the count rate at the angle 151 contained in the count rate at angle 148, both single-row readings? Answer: 0.99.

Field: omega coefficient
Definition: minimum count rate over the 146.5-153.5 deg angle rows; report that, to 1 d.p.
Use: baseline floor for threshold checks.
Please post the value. 25.6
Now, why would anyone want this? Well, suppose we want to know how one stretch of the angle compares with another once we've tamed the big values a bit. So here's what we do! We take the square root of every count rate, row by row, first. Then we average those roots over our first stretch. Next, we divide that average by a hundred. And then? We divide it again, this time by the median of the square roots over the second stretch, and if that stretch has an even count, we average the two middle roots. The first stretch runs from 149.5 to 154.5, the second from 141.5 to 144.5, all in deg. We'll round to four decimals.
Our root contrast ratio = 0.0088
